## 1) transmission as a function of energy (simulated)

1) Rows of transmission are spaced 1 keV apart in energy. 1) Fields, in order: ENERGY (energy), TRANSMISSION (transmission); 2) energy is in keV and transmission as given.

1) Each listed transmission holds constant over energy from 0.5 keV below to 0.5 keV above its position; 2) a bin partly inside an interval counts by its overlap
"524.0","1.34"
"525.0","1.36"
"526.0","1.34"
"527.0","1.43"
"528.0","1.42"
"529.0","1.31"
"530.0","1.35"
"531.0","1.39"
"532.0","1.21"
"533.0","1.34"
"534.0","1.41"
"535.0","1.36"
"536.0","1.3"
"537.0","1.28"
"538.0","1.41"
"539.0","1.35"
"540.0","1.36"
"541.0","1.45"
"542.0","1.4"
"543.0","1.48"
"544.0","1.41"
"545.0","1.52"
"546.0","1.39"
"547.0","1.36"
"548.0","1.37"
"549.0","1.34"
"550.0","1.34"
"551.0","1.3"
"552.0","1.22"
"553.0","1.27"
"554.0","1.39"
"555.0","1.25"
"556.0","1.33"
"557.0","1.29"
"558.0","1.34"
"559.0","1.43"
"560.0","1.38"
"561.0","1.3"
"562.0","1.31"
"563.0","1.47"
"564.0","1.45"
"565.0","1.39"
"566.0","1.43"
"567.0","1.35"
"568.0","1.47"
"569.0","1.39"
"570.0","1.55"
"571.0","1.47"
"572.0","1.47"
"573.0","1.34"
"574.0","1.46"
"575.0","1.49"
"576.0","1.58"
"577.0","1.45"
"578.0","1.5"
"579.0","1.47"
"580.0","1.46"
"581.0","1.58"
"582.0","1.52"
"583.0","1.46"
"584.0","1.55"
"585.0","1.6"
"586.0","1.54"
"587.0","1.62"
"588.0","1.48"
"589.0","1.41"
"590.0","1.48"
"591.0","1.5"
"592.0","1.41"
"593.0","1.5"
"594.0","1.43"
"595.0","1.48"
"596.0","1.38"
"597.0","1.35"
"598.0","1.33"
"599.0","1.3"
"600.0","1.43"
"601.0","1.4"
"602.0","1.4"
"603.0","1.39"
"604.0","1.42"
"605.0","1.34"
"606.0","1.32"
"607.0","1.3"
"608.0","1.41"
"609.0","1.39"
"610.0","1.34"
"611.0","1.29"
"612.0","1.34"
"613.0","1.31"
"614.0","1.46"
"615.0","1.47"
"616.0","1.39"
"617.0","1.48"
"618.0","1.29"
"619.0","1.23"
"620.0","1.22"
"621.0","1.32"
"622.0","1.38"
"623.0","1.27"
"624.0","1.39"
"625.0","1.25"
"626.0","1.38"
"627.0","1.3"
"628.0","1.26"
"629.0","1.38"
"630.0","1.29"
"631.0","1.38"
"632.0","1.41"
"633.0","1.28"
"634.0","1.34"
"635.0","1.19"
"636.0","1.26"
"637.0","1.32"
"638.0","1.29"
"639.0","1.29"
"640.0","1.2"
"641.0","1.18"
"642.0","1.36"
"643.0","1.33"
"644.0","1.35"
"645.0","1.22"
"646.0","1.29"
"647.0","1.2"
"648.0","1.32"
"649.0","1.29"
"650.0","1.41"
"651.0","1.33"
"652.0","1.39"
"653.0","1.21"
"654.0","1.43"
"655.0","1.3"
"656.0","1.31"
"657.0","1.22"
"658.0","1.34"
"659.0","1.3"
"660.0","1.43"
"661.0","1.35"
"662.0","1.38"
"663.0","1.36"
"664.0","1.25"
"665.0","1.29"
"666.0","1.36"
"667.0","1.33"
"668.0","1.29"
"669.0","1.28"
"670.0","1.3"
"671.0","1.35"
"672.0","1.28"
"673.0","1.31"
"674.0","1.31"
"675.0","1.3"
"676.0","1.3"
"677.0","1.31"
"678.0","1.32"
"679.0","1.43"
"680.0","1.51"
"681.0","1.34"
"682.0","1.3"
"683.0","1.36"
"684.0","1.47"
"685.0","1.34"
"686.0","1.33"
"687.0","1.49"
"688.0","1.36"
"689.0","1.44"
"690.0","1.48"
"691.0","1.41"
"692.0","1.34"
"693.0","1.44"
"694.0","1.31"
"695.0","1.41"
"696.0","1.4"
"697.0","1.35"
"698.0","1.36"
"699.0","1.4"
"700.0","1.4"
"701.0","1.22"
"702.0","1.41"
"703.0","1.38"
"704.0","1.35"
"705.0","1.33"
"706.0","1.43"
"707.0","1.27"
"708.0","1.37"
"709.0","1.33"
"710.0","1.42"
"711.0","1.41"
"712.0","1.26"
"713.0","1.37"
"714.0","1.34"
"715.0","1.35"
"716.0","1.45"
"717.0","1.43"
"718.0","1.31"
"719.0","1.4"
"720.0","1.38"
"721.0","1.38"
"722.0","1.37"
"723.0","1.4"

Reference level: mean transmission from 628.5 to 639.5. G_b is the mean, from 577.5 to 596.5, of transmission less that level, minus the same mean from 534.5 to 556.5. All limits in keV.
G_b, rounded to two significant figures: 0.13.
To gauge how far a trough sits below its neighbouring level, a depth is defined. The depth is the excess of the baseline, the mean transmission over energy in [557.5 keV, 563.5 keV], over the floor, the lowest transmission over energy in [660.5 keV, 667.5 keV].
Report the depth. 0.12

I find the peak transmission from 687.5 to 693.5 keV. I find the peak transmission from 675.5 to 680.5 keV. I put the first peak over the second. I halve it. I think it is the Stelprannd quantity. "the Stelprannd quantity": 0.49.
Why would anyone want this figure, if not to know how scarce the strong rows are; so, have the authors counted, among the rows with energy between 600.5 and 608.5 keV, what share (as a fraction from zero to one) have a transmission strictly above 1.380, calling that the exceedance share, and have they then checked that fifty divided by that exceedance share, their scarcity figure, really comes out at 80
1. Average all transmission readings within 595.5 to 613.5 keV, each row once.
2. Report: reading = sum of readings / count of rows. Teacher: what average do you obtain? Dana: 1.358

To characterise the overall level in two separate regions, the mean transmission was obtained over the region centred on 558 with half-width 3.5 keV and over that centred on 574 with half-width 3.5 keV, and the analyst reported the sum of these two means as 2.80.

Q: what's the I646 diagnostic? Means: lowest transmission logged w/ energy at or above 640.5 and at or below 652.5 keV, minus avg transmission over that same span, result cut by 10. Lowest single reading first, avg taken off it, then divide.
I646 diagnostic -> -0.0126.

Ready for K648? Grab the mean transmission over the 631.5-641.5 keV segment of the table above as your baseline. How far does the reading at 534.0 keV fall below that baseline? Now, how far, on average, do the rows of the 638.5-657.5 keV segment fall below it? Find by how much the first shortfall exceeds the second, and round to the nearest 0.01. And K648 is -0.11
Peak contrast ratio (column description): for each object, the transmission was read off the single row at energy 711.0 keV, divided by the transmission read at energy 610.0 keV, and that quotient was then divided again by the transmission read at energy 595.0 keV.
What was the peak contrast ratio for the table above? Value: 0.711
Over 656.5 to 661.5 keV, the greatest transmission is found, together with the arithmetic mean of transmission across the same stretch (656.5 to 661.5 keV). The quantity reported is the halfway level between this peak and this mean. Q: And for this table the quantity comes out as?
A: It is 1.379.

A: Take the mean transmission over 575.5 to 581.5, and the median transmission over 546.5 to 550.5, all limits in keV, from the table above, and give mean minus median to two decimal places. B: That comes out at 0.16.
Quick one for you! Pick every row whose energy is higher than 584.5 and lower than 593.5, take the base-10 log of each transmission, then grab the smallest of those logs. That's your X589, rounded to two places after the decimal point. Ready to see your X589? 0.15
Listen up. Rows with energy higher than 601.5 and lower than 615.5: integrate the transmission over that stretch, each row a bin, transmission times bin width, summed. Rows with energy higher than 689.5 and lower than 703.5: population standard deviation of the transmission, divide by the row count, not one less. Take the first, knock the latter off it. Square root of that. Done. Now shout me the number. 4.37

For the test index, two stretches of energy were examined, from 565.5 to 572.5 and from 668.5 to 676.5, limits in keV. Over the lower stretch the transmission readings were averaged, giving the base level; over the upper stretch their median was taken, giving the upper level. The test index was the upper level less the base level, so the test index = -0.15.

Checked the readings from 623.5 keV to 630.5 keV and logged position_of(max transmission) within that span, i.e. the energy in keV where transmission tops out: 624.0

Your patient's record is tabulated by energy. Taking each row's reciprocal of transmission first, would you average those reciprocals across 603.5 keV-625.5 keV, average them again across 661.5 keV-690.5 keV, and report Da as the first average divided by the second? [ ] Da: 1.00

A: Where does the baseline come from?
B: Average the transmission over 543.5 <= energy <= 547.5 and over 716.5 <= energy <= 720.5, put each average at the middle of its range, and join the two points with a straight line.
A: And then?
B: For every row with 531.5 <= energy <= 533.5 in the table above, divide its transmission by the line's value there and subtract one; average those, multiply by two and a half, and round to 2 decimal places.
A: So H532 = -0.26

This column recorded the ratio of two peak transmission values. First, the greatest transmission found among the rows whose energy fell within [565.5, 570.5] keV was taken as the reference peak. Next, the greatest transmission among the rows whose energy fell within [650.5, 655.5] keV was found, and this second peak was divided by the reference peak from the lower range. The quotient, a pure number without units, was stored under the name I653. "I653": 0.92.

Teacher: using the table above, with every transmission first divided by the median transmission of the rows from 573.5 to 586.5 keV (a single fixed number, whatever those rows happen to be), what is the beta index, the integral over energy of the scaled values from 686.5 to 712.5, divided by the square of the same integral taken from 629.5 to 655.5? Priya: 0.047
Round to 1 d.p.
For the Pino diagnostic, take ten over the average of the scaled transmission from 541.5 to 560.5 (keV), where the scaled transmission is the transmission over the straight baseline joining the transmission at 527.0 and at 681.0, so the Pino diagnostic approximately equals 10.4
